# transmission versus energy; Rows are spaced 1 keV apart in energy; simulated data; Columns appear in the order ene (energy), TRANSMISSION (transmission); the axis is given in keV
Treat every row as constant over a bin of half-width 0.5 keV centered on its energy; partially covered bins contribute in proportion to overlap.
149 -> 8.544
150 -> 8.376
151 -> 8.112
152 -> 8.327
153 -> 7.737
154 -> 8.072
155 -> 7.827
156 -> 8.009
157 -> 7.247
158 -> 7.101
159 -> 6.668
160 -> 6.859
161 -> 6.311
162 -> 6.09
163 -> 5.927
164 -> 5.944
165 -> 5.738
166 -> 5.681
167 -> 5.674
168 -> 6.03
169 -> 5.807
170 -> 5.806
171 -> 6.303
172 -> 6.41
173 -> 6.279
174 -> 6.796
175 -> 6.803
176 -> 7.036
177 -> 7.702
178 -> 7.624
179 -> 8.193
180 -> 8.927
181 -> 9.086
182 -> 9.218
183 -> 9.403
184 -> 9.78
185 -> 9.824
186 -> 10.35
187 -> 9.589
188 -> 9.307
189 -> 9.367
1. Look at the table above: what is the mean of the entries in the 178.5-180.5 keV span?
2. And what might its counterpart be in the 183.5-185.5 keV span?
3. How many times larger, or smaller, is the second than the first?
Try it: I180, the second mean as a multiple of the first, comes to 1.15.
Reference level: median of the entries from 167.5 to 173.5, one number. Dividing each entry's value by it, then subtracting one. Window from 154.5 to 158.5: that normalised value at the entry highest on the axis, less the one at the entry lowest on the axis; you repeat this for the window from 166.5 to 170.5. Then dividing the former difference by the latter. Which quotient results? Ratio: -5.5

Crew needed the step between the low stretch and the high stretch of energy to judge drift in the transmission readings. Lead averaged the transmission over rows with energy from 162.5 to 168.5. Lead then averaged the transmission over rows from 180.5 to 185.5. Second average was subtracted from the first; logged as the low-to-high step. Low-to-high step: -3.6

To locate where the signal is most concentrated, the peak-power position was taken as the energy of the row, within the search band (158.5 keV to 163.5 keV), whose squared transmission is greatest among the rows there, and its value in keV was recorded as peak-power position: 160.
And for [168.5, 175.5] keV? 175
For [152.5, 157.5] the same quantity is 154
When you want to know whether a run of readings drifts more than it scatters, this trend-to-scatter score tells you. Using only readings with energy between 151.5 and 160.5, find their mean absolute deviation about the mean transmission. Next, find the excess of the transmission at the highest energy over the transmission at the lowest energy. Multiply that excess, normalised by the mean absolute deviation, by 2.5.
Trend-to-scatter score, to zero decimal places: -7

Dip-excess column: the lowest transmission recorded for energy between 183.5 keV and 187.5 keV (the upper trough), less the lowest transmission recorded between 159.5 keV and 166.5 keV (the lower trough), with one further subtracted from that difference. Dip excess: 2.9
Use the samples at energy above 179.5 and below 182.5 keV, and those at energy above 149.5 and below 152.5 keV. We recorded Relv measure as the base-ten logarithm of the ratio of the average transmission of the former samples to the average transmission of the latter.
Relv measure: 0.04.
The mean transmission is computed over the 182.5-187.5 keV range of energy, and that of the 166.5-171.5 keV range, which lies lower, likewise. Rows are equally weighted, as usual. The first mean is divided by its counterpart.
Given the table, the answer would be 1.65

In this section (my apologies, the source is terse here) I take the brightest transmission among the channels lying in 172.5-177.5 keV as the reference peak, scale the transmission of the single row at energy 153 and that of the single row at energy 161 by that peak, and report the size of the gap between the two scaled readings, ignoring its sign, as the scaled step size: 0.19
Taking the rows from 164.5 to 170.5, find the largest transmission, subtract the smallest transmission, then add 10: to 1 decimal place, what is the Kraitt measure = 10.4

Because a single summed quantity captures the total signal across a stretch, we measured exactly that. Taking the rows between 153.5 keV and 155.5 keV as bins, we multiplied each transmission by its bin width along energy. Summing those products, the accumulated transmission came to 15.9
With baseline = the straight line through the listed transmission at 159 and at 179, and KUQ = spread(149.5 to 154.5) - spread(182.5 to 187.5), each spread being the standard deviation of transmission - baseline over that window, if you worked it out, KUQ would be 0.02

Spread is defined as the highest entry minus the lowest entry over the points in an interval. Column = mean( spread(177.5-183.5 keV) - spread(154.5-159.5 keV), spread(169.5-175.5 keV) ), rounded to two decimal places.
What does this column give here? 0.72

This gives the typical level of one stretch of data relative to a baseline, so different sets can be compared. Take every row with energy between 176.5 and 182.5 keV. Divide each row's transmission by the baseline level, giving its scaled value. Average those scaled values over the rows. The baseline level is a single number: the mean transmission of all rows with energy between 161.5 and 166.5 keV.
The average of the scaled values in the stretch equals 1.44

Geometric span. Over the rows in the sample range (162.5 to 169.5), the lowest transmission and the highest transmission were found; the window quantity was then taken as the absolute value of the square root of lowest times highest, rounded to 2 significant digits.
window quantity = 5.8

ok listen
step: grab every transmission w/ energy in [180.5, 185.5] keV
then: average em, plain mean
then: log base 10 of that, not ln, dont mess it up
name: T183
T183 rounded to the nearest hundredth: 0.98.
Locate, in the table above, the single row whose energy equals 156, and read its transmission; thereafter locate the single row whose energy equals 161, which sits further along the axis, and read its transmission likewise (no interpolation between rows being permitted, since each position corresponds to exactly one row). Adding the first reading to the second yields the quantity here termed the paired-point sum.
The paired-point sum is 14.3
